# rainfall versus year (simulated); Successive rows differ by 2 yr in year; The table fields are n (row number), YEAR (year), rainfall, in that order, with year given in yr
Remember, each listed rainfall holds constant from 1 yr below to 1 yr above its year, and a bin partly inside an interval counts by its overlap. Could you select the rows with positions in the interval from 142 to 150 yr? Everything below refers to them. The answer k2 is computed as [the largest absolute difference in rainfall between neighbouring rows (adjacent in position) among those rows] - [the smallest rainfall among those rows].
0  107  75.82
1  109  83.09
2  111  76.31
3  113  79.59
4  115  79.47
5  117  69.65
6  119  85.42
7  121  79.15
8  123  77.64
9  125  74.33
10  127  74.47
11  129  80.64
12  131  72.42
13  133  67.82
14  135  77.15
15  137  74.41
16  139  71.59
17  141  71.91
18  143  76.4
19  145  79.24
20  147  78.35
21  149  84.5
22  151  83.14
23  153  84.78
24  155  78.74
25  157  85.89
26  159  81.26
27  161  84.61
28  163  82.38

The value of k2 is -70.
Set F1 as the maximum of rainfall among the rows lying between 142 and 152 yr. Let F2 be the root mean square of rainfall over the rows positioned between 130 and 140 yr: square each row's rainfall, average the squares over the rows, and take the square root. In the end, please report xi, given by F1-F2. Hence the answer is 11.8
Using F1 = 84.5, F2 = 72.7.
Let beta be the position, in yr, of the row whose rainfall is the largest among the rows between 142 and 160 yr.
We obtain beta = 157 yr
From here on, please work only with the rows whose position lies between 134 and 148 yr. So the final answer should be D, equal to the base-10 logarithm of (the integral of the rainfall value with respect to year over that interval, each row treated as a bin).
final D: 3.02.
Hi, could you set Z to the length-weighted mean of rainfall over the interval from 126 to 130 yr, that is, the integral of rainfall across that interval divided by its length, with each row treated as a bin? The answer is 77.6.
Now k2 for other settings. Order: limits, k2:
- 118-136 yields -58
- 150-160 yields -72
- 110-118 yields -60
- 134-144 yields -67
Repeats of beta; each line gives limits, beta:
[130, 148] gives 145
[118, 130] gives 119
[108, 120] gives 119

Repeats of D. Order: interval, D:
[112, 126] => 3.04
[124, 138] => 3.02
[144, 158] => 3.06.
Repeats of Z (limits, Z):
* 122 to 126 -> 76.0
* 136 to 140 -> 73.0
